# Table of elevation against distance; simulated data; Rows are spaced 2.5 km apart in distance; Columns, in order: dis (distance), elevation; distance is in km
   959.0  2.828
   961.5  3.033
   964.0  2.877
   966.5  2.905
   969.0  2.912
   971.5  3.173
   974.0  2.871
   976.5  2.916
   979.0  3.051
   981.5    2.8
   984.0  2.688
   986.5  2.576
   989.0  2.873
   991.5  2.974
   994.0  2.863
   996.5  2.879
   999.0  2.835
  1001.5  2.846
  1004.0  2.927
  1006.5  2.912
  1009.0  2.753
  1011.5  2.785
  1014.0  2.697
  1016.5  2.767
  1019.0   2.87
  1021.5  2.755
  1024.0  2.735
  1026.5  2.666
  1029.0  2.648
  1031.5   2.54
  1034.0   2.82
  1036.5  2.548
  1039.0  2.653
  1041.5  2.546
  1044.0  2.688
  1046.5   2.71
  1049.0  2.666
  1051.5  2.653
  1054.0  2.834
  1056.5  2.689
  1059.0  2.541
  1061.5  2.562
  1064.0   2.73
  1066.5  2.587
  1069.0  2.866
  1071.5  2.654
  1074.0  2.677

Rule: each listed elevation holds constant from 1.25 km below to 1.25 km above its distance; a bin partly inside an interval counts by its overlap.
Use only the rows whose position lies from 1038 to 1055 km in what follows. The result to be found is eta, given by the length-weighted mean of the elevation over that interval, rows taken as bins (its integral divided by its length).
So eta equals 2.68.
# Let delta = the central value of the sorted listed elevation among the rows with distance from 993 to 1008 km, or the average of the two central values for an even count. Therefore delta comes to 2.87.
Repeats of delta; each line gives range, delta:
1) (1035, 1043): 2.55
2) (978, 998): 2.87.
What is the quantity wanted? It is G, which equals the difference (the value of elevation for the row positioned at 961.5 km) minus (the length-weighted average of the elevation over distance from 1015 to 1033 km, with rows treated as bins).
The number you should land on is 0.32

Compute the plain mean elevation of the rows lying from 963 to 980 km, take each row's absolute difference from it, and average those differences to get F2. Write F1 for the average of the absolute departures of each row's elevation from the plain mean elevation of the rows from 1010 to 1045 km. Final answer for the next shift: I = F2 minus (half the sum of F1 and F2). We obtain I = 0.003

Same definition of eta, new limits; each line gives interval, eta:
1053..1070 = 2.68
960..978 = 2.95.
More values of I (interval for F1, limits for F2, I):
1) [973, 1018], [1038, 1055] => -0.015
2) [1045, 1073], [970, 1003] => 0.010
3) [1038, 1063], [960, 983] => 0.014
